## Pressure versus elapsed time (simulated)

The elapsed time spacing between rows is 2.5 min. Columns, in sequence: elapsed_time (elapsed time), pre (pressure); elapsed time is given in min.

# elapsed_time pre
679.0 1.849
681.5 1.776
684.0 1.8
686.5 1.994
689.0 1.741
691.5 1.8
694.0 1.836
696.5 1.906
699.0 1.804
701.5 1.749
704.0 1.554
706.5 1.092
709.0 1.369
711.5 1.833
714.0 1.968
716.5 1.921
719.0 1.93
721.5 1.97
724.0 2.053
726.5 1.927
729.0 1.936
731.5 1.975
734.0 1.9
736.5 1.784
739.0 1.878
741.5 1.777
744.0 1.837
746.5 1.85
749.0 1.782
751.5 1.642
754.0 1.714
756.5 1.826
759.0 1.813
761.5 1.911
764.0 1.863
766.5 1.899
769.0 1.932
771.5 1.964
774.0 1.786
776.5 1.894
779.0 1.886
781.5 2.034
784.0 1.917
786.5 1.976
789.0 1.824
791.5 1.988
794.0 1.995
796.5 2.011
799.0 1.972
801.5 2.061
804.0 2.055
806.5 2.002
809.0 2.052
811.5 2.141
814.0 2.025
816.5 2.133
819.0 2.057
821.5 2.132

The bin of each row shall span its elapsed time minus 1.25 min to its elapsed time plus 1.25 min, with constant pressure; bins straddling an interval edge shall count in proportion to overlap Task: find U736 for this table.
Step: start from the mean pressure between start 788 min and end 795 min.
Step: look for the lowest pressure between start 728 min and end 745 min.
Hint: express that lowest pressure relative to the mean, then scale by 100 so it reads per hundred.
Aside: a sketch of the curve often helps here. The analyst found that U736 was 92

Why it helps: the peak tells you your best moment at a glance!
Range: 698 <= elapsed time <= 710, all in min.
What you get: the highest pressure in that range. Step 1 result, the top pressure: 1.804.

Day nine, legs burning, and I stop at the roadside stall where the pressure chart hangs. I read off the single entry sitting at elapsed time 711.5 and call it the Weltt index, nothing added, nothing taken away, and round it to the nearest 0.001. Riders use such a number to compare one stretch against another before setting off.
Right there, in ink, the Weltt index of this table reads 1.833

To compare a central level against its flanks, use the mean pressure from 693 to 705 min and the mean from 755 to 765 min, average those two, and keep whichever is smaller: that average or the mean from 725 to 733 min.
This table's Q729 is 1.81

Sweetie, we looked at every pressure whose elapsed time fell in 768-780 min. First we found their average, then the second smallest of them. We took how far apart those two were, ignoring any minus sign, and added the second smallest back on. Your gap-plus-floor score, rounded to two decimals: 1.89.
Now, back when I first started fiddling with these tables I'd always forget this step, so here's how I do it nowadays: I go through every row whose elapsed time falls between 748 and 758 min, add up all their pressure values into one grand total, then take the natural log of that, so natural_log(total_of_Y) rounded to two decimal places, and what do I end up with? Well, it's 1.94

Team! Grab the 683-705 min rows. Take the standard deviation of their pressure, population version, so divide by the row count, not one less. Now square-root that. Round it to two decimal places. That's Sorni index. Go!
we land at 0.34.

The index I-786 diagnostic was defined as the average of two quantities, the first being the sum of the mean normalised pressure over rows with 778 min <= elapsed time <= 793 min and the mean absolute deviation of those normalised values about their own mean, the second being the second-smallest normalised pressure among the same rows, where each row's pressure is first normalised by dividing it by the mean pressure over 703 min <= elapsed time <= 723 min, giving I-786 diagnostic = 1.14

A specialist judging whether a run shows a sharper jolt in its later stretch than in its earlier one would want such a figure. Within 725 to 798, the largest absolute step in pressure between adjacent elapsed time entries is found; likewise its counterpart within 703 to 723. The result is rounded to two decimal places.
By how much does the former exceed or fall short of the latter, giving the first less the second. -0.29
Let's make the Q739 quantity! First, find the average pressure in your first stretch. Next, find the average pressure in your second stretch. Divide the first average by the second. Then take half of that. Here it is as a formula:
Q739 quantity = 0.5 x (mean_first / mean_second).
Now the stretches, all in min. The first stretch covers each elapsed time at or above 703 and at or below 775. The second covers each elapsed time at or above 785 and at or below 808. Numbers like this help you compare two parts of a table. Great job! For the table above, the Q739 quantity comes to 0.46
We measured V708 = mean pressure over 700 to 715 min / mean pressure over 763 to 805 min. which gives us 0.82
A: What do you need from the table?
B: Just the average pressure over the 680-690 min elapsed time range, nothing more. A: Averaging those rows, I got 1.83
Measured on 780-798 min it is 1.96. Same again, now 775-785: 1.93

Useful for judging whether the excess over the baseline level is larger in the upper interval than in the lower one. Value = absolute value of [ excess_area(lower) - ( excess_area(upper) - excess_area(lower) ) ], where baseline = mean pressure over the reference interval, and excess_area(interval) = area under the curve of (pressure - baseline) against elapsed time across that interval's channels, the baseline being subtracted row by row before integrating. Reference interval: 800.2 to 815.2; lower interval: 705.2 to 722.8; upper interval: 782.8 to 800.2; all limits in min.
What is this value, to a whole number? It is 10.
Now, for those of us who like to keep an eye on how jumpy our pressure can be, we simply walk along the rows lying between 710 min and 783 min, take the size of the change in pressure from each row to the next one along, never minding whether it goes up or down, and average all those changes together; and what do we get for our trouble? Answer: 0.073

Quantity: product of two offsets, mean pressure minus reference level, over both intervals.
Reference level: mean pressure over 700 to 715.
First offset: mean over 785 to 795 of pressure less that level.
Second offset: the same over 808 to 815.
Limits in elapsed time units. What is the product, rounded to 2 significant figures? 0.17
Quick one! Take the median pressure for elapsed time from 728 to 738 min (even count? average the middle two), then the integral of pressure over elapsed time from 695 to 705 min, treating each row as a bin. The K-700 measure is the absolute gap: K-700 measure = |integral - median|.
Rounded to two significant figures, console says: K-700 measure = 16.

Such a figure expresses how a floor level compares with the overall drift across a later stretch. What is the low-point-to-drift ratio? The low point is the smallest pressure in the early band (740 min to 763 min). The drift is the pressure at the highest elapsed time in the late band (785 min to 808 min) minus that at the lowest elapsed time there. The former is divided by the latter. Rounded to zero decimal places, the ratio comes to 63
